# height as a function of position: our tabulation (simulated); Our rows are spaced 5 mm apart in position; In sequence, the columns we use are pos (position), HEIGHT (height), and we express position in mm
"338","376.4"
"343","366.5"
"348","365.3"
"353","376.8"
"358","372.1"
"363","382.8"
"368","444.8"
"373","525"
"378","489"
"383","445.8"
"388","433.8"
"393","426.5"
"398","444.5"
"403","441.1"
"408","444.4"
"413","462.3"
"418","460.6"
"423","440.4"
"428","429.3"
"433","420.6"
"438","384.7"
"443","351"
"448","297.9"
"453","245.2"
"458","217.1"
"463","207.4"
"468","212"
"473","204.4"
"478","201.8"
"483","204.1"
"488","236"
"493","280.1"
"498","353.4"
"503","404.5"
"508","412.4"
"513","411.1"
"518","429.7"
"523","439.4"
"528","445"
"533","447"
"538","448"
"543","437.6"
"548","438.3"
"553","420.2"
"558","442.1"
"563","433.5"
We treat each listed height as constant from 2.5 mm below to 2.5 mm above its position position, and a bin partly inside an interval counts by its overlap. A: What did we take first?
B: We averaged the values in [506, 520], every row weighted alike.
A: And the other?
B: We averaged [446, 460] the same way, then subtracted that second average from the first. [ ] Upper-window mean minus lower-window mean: 164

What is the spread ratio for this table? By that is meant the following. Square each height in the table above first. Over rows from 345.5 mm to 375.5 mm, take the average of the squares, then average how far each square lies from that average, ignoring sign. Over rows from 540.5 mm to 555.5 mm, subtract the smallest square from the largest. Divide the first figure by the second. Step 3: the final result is 2.8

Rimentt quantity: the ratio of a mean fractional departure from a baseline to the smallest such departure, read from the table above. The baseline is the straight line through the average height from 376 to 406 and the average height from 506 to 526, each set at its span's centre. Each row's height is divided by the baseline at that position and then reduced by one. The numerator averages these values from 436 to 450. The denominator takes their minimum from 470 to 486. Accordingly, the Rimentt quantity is 0.4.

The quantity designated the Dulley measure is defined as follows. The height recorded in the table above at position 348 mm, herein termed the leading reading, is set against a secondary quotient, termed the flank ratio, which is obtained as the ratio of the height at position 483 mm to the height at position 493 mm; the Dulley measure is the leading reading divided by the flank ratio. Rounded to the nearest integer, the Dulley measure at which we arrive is 501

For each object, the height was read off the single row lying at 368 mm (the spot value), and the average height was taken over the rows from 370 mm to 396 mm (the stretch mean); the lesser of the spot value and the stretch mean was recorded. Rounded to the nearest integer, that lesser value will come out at 445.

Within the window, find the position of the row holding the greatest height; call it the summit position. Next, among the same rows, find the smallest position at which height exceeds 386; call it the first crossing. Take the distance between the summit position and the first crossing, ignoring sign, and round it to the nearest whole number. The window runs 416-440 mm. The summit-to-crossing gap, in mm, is 0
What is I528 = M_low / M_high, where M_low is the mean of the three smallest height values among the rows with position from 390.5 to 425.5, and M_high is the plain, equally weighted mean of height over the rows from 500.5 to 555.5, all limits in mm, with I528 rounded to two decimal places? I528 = 1.01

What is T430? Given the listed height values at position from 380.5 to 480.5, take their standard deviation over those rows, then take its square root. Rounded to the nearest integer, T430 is 10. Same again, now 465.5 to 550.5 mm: 10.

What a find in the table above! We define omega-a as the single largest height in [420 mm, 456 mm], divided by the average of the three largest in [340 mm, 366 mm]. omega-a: 1.2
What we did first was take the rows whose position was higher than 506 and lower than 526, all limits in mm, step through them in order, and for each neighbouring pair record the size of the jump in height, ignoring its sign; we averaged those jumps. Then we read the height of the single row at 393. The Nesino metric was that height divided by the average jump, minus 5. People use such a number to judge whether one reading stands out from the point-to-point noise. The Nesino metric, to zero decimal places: 38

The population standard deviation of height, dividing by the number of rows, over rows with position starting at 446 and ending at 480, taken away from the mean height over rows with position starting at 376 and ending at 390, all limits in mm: 424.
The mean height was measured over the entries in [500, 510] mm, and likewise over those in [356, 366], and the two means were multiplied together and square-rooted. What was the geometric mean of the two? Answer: 393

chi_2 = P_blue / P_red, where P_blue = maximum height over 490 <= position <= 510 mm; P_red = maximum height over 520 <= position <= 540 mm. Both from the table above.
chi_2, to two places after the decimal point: 0.92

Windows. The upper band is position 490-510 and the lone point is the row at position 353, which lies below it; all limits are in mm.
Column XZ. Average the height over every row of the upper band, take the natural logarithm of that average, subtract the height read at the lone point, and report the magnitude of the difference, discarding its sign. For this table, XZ 371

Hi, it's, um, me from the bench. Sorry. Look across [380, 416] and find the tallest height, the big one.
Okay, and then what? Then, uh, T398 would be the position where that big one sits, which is 413 mm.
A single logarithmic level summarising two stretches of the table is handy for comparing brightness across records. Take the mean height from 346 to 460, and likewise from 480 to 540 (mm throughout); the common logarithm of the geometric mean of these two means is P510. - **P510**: 2.59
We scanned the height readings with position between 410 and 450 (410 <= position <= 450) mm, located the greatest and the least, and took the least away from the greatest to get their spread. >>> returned 164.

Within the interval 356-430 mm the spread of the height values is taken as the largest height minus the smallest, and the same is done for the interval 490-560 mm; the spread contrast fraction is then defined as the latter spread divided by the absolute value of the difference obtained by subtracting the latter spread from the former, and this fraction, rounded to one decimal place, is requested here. 11.2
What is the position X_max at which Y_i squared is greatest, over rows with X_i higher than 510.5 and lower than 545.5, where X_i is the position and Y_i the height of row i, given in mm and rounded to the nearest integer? 538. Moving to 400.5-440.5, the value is 413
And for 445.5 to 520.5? 518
